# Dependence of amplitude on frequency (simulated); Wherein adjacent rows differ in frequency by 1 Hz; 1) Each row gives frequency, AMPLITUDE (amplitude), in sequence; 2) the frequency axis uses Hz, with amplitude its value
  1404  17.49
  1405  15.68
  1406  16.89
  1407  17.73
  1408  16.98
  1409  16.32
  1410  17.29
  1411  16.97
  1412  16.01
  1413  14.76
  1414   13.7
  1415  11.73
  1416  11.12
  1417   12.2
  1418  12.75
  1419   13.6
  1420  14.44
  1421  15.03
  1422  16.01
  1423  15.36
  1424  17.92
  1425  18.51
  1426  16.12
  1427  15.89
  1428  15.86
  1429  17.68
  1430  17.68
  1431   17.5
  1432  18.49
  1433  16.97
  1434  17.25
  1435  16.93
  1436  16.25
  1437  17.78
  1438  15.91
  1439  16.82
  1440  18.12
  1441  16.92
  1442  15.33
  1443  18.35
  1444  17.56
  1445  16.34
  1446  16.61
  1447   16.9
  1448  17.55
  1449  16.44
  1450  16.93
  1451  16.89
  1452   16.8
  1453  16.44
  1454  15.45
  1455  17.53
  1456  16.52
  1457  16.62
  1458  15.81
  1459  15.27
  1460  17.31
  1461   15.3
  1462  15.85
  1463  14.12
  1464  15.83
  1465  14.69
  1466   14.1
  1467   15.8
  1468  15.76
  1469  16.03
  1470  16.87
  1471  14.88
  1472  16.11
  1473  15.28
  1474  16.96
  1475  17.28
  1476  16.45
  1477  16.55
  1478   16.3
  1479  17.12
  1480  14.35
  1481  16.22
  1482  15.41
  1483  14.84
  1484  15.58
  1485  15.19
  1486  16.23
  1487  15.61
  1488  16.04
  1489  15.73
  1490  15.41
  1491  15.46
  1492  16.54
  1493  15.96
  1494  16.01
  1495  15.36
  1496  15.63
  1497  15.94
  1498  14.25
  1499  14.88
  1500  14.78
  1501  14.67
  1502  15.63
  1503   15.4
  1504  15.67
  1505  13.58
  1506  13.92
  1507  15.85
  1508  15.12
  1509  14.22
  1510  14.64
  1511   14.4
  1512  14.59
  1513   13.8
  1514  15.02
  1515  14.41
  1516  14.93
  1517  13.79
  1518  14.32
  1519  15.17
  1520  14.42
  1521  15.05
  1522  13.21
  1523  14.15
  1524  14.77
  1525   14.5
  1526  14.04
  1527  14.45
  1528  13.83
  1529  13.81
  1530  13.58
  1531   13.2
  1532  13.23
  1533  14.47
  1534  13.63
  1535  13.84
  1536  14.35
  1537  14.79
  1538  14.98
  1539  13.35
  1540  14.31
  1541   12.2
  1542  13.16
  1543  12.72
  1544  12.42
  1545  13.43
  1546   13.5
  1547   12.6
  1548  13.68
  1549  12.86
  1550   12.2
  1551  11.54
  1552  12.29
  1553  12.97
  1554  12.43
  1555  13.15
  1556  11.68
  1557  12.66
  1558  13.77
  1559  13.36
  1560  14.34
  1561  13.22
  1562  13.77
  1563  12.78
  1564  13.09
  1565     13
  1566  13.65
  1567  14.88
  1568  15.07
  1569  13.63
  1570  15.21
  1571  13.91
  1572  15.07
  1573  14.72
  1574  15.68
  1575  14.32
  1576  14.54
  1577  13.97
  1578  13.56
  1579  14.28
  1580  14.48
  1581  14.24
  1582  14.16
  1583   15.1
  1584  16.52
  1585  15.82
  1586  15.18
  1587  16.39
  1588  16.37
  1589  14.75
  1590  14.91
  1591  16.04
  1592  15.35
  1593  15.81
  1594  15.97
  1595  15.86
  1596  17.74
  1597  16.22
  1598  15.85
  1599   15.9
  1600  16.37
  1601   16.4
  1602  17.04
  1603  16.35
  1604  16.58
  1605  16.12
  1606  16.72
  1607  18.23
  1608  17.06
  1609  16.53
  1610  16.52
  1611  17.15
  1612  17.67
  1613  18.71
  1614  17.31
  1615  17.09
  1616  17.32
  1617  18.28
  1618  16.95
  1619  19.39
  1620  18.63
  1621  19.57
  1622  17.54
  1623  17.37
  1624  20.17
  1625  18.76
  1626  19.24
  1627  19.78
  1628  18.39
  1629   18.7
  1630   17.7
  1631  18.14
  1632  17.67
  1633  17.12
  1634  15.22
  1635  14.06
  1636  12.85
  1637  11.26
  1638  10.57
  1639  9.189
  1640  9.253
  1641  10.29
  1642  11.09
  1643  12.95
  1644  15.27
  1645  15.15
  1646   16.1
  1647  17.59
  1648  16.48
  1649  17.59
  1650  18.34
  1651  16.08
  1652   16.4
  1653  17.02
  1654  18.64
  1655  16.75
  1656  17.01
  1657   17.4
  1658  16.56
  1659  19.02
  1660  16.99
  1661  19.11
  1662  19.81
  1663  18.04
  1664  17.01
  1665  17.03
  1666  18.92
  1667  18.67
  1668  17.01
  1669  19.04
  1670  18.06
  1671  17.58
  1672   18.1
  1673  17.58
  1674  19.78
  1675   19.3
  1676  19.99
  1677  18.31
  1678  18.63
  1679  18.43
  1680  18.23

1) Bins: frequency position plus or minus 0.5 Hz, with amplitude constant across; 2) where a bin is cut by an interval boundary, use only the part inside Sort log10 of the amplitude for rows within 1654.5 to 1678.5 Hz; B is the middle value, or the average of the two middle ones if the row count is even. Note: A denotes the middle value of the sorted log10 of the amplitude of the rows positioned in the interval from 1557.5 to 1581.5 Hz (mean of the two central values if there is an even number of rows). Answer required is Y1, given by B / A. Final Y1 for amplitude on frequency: 1.09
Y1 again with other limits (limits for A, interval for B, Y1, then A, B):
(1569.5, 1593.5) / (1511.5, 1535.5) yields 0.98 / 1.18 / 1.15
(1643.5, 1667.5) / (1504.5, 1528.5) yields 0.94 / 1.23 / 1.16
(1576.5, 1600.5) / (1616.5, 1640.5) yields 1.04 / 1.20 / 1.25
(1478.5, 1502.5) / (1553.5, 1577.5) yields 0.95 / 1.19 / 1.14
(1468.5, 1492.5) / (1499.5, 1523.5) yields 0.97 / 1.21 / 1.16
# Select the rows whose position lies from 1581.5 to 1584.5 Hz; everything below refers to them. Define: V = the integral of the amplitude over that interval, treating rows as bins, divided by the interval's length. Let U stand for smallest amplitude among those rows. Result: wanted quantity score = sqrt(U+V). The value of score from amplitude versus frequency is 5.42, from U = 14.16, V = 15.3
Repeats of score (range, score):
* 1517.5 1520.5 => 5.38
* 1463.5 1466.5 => 5.38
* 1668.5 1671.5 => 5.98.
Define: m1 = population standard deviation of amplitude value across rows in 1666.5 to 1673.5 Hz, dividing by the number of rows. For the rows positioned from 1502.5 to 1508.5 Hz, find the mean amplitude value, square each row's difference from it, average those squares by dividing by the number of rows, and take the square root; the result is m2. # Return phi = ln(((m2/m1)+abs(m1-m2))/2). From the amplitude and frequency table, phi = -0.2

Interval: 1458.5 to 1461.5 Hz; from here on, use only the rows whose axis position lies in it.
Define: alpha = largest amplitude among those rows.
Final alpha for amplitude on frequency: 17.31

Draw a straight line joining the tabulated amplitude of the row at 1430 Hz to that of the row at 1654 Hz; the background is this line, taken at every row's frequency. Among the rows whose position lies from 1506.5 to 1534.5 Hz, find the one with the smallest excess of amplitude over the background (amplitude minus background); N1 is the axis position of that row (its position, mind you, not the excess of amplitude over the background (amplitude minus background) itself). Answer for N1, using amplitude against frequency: 1531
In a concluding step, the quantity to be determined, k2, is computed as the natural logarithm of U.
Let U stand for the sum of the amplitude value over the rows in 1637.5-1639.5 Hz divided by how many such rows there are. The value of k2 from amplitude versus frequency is 2.29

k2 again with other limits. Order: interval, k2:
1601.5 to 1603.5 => 2.82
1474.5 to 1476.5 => 2.83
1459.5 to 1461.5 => 2.79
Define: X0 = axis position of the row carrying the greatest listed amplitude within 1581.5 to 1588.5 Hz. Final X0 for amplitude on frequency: 1584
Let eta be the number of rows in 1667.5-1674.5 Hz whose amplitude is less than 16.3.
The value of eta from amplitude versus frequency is 0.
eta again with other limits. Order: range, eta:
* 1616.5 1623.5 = 0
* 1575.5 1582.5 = 7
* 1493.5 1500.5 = 7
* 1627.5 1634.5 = 1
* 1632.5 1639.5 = 6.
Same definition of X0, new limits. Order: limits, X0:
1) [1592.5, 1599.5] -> 1596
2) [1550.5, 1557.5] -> 1555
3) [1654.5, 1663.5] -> 1662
